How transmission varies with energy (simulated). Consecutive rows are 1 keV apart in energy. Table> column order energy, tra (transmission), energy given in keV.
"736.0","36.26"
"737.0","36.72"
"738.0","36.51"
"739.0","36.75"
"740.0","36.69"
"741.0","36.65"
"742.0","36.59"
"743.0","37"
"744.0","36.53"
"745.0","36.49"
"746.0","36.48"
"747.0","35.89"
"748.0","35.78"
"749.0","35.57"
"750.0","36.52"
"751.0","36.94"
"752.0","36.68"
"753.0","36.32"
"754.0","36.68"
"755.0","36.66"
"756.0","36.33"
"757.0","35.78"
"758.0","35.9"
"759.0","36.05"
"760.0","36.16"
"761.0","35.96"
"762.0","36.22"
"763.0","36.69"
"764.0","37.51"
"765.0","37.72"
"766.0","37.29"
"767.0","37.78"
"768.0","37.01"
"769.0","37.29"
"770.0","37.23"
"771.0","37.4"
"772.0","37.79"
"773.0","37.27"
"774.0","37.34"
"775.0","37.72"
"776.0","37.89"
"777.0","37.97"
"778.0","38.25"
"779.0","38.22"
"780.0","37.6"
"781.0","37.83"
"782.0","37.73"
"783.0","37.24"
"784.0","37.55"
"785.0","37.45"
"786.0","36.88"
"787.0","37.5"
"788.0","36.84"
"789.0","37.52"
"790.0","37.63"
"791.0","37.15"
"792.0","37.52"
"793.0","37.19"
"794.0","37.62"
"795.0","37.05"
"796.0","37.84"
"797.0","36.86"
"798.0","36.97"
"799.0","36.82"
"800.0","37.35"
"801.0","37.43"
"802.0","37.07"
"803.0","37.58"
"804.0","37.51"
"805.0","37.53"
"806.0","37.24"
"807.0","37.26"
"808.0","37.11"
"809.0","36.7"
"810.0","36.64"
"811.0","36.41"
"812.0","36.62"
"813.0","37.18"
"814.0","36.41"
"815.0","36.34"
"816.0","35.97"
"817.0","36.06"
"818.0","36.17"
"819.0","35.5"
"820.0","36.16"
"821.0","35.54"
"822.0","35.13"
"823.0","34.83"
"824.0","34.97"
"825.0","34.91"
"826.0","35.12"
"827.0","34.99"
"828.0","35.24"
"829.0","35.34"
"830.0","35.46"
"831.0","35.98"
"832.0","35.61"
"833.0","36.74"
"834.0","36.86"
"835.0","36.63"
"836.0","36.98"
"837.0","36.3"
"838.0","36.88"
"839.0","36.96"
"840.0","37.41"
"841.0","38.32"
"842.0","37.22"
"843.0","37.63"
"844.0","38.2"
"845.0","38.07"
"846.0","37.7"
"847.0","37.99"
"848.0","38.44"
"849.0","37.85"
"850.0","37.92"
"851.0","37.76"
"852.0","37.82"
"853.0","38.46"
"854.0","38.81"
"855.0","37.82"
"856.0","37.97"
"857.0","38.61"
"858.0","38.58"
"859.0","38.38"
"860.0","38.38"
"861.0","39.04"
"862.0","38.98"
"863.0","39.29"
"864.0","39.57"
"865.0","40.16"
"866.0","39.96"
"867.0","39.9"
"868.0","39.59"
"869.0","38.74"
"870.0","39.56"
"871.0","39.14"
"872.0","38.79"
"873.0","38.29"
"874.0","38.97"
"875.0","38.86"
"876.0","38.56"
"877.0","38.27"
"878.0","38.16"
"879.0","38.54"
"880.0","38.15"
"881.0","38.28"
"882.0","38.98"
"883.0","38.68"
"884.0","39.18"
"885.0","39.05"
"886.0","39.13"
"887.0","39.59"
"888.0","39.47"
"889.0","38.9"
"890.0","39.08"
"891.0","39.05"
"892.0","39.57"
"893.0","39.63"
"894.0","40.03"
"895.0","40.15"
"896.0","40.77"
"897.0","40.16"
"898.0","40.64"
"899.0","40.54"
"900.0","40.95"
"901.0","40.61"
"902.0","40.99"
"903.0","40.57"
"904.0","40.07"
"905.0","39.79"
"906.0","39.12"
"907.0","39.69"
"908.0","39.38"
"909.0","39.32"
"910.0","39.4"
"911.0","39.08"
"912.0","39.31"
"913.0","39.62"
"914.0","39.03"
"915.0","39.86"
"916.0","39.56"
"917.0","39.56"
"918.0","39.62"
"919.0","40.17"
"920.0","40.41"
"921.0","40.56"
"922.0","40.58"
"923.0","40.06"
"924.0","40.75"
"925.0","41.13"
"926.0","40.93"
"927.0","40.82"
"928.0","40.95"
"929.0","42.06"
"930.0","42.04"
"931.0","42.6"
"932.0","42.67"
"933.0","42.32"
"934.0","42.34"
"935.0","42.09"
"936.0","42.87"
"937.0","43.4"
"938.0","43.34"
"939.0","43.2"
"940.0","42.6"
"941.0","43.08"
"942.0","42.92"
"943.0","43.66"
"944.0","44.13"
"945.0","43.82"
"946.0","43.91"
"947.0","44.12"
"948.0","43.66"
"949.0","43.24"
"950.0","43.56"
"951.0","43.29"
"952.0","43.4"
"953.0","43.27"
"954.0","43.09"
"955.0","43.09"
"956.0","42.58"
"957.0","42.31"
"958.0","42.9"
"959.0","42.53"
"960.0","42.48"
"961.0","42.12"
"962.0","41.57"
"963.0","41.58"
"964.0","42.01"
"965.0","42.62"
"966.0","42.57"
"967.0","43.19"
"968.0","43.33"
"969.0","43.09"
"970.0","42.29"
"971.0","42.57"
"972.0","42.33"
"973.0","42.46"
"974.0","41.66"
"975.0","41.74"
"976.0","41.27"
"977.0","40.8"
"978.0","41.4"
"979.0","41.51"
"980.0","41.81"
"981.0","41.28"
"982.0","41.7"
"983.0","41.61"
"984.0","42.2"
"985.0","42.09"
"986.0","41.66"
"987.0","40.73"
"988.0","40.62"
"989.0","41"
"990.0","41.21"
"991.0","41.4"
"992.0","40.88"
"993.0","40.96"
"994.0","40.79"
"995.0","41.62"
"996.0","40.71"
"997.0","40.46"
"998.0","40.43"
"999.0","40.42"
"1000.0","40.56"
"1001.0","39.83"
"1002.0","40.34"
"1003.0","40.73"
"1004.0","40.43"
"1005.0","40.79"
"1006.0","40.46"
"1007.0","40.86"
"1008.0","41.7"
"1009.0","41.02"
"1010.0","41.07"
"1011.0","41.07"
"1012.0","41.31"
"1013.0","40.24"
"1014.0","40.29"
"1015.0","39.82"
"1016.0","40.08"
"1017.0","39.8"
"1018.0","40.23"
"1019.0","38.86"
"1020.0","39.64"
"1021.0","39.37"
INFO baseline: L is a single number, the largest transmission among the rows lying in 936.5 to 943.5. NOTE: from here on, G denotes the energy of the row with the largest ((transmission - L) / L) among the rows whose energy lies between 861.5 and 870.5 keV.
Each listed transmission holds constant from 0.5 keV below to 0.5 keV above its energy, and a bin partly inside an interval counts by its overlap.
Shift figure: 865.0 keV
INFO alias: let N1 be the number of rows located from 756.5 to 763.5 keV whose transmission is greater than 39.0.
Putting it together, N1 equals 0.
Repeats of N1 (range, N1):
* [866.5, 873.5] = 4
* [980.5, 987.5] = 7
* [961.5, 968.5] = 7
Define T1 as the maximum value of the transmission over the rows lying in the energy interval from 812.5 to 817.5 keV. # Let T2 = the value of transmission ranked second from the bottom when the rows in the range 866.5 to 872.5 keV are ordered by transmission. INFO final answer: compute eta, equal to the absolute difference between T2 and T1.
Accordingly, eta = 1.6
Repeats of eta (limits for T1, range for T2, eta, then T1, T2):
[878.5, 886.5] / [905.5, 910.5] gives 0.1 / 39.18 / 39.32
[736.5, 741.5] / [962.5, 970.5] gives 5.3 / 36.75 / 42.01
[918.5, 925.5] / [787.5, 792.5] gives 4.0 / 41.13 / 37.15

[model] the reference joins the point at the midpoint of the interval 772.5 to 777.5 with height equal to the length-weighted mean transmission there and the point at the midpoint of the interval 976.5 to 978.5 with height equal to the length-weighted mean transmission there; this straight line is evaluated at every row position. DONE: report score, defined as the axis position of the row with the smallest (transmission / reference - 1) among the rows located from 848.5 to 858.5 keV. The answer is 855.0 keV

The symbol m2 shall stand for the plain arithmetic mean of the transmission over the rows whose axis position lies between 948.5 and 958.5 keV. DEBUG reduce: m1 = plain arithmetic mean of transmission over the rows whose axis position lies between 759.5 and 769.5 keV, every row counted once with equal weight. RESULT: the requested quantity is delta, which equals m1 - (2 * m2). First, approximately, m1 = 37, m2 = 43.1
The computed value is -49.2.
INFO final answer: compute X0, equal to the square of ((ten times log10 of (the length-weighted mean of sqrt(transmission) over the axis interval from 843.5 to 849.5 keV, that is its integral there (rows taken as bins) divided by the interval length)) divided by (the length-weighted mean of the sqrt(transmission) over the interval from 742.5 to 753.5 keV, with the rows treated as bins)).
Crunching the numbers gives 1.72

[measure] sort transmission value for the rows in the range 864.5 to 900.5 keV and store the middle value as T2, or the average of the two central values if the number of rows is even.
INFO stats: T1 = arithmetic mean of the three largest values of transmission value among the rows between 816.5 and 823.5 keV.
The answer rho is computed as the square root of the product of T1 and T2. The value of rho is 37.6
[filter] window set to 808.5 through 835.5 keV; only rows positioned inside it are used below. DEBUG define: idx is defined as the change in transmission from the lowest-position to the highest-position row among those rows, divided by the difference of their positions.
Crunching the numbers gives -0.003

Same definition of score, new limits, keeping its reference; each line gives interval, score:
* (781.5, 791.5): 788.0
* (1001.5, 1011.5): 1002.0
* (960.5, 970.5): 963.0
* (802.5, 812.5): 811.0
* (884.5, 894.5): 889.0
